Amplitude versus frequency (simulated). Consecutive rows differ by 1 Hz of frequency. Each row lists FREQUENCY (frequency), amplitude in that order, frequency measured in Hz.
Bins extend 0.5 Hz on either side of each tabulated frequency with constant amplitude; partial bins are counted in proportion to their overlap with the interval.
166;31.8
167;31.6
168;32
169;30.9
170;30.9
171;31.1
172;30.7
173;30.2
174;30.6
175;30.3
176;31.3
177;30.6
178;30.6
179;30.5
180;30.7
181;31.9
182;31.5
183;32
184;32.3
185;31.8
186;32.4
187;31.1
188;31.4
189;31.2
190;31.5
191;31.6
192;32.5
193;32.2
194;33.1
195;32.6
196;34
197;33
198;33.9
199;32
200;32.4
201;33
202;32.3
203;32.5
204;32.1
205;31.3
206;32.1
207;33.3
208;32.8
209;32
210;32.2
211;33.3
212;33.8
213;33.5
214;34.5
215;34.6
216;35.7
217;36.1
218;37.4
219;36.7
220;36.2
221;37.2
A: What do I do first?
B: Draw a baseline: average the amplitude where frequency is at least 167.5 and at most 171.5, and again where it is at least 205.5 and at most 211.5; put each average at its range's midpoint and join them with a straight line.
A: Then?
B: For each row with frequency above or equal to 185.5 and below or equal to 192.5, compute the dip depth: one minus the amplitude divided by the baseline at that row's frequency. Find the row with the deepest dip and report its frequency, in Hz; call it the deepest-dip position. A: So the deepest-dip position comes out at 187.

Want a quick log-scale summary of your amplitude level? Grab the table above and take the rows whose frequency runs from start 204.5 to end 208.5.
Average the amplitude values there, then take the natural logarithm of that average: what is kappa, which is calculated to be 3.48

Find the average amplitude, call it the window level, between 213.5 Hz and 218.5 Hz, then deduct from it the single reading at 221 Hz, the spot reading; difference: -1.5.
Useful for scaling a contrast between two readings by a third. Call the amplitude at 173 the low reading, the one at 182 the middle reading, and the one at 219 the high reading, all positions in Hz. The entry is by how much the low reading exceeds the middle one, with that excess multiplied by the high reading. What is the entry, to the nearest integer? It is -48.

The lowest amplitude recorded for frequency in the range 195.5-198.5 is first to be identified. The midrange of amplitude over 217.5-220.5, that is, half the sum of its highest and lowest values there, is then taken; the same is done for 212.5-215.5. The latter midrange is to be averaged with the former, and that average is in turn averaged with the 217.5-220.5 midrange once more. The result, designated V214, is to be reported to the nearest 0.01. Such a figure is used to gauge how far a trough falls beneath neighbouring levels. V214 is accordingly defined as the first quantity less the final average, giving -3.11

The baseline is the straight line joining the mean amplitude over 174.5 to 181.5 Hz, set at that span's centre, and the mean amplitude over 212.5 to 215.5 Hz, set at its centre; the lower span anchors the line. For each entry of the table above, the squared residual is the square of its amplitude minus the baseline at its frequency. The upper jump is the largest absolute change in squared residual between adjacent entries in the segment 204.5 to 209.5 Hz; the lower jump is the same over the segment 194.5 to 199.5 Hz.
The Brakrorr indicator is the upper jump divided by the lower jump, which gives 1.1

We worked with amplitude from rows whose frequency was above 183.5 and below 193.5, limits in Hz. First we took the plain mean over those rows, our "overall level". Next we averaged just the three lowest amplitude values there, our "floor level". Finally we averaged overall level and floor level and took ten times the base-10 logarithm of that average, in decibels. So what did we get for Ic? 15.0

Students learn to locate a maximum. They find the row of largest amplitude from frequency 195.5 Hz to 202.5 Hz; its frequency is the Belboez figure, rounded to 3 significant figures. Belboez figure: 196 Hz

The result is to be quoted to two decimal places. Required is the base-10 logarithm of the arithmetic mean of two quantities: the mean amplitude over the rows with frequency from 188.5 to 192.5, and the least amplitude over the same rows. 1.50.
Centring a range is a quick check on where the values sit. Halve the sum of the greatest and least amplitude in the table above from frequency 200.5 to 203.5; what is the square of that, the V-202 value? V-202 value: 1066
